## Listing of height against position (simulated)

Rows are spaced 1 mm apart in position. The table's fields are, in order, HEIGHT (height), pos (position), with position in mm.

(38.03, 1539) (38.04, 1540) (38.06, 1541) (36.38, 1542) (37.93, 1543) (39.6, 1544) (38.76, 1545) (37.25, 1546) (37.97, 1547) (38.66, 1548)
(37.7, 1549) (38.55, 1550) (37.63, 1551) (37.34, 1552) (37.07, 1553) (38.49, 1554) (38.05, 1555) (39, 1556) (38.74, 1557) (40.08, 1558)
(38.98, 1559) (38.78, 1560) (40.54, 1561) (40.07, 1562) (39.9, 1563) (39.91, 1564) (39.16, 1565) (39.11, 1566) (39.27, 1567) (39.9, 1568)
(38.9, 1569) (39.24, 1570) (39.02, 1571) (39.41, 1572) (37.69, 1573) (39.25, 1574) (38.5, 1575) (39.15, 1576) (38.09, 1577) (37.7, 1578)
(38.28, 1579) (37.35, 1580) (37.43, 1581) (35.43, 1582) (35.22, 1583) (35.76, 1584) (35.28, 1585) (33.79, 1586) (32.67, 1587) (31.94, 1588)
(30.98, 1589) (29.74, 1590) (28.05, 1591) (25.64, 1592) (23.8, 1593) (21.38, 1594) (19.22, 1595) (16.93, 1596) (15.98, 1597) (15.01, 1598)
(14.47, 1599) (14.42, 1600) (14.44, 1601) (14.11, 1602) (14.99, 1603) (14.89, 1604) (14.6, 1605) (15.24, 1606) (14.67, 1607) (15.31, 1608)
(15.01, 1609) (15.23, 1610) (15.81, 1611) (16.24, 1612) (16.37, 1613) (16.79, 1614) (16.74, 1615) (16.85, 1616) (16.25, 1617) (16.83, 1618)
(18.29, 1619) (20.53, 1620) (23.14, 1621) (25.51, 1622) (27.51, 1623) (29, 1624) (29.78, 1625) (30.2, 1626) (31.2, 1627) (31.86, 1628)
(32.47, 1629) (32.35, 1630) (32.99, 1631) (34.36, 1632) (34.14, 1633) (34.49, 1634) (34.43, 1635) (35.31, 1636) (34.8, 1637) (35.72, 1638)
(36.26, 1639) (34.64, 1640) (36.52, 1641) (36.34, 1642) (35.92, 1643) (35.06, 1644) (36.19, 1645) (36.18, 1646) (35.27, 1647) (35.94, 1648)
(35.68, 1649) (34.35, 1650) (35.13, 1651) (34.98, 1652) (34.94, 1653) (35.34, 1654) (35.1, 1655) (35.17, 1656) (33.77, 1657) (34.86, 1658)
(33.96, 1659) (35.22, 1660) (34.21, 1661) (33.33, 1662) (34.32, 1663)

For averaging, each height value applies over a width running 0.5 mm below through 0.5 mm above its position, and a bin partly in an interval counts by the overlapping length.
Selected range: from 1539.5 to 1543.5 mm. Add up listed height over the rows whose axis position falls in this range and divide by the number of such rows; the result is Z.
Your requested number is 38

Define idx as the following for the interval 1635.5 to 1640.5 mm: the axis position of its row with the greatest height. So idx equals 1639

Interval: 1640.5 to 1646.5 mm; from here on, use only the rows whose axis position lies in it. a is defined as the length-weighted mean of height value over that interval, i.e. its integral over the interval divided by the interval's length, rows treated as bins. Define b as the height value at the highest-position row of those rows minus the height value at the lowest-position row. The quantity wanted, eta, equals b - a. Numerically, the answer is -36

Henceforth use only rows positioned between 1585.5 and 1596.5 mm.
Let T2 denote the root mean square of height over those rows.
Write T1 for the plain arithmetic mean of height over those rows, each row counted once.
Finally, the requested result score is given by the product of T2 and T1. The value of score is 730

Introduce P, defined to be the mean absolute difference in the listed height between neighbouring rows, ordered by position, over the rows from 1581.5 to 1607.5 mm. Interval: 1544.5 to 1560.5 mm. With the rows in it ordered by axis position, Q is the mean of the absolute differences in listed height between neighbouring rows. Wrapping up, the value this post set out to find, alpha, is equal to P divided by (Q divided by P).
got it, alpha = 1.25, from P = 1.00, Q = 0.8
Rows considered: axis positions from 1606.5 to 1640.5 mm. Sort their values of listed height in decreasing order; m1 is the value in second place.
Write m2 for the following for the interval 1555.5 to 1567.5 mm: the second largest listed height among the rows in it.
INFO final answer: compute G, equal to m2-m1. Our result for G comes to 4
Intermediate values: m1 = 35.72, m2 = 40.08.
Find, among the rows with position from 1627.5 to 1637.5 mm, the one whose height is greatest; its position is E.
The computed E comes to 1636 mm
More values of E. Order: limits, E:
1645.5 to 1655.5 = 1646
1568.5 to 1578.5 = 1572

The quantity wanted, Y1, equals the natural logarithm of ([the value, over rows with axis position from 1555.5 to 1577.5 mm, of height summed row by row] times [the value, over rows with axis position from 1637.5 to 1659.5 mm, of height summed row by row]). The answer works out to 13.4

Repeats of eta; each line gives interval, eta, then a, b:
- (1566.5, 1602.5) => -56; 31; -25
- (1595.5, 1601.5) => -18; 15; -2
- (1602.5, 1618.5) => -14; 16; 2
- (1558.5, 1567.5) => -39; 40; 0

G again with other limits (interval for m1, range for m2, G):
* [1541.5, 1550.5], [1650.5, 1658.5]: -4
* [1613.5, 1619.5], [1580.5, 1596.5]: 19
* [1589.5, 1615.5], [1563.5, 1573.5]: 12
